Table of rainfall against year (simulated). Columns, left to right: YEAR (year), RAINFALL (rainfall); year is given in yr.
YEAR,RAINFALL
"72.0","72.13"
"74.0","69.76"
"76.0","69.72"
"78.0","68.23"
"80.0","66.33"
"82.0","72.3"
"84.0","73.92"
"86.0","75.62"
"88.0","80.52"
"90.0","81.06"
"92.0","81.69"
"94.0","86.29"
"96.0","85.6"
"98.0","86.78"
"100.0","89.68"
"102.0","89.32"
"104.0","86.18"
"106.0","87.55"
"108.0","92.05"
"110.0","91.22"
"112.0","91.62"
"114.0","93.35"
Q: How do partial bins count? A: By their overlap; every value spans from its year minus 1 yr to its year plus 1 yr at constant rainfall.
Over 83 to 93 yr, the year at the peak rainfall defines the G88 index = 92.0 yr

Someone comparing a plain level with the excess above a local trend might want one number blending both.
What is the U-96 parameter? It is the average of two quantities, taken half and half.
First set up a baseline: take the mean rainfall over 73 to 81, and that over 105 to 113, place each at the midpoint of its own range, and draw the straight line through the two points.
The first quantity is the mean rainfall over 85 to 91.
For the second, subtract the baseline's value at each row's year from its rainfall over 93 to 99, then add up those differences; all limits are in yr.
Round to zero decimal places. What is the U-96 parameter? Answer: 46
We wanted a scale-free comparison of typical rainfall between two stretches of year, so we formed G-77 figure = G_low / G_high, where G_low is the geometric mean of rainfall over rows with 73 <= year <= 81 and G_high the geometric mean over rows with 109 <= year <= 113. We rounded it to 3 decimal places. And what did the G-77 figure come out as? 0.749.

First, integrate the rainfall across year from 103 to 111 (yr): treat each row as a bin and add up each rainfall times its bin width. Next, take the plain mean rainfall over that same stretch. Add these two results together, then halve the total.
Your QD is 402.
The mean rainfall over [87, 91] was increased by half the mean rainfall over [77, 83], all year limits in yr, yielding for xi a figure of 115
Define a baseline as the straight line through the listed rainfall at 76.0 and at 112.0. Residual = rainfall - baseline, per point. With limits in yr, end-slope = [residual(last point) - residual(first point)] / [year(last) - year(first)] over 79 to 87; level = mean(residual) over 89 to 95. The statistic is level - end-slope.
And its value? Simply 2.6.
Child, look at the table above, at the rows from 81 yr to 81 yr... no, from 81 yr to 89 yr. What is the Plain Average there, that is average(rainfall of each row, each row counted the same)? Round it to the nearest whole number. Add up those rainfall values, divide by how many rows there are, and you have 76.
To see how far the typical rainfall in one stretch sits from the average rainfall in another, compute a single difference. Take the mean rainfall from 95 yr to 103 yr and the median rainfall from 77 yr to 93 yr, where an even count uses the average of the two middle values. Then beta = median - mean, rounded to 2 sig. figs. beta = -13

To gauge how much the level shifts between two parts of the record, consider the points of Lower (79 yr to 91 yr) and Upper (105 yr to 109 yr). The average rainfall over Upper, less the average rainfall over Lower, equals 14.8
